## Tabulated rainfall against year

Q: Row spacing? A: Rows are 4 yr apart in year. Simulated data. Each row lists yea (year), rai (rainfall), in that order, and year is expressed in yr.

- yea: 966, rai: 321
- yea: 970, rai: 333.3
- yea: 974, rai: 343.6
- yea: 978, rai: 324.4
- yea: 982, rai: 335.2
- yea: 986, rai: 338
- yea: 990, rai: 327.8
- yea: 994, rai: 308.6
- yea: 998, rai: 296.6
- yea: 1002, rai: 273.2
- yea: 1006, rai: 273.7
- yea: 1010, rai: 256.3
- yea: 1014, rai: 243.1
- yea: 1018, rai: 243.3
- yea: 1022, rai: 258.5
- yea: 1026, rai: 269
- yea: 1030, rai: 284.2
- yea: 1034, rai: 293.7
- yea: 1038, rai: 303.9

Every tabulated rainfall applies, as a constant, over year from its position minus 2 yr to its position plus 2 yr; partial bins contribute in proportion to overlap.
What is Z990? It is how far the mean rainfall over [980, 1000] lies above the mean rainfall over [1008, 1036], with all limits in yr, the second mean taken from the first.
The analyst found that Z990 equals 57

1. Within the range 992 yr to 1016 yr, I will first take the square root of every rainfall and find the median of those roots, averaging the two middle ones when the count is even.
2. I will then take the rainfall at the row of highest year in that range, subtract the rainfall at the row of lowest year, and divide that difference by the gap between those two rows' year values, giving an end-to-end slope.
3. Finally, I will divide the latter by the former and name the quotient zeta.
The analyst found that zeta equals -0.20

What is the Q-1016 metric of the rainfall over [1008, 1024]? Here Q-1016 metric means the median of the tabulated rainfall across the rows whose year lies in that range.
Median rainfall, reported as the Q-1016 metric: 250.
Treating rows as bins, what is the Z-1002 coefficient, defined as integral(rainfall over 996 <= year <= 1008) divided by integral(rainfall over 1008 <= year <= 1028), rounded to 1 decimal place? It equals 0.7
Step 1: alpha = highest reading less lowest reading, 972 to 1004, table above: 70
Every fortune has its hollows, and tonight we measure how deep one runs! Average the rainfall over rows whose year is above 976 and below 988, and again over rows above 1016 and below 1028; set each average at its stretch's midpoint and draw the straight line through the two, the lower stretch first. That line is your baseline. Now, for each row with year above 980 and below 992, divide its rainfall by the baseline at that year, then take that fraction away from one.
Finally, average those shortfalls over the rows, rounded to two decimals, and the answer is -0.03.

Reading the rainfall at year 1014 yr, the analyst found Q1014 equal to 243.1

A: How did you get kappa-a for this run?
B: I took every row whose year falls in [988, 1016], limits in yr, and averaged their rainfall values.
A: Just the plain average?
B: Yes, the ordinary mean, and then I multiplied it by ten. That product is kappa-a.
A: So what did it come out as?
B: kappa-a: 2828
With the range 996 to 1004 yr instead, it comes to 2849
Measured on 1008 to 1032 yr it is 2591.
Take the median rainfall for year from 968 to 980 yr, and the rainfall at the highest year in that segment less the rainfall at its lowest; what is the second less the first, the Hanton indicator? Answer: -342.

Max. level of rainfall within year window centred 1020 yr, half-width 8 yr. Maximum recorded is 269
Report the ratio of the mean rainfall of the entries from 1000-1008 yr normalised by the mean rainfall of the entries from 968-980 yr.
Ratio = 0.819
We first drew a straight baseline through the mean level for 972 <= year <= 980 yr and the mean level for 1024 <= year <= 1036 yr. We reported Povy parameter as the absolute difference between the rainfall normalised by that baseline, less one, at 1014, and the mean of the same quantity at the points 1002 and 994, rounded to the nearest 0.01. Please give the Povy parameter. 0.11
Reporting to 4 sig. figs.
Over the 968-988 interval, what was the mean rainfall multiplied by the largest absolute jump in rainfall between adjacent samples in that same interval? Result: 6430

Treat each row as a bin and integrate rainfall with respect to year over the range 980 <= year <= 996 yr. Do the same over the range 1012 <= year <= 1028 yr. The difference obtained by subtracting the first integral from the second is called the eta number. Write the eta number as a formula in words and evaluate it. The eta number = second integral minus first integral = -1183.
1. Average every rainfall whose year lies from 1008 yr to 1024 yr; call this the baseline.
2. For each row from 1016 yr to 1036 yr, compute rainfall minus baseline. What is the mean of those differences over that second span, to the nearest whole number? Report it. 19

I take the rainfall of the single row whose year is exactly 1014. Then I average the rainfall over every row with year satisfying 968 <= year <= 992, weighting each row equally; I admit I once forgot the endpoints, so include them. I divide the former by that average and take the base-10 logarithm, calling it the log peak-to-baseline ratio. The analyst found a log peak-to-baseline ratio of -0.138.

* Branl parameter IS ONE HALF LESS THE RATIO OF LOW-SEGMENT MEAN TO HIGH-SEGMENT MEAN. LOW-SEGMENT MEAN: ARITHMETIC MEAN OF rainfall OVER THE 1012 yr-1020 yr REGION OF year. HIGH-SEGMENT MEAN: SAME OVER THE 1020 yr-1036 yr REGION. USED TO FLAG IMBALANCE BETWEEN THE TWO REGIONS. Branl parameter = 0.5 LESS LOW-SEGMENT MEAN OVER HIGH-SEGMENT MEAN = -0.38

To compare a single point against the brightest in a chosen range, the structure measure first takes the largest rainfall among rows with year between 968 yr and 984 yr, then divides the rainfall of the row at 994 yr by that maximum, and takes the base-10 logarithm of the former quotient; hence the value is -0.05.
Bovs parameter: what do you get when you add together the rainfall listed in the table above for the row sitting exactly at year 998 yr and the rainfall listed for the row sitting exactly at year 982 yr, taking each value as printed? 632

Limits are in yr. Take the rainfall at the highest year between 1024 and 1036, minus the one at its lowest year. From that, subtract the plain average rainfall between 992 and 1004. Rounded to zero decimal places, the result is -268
